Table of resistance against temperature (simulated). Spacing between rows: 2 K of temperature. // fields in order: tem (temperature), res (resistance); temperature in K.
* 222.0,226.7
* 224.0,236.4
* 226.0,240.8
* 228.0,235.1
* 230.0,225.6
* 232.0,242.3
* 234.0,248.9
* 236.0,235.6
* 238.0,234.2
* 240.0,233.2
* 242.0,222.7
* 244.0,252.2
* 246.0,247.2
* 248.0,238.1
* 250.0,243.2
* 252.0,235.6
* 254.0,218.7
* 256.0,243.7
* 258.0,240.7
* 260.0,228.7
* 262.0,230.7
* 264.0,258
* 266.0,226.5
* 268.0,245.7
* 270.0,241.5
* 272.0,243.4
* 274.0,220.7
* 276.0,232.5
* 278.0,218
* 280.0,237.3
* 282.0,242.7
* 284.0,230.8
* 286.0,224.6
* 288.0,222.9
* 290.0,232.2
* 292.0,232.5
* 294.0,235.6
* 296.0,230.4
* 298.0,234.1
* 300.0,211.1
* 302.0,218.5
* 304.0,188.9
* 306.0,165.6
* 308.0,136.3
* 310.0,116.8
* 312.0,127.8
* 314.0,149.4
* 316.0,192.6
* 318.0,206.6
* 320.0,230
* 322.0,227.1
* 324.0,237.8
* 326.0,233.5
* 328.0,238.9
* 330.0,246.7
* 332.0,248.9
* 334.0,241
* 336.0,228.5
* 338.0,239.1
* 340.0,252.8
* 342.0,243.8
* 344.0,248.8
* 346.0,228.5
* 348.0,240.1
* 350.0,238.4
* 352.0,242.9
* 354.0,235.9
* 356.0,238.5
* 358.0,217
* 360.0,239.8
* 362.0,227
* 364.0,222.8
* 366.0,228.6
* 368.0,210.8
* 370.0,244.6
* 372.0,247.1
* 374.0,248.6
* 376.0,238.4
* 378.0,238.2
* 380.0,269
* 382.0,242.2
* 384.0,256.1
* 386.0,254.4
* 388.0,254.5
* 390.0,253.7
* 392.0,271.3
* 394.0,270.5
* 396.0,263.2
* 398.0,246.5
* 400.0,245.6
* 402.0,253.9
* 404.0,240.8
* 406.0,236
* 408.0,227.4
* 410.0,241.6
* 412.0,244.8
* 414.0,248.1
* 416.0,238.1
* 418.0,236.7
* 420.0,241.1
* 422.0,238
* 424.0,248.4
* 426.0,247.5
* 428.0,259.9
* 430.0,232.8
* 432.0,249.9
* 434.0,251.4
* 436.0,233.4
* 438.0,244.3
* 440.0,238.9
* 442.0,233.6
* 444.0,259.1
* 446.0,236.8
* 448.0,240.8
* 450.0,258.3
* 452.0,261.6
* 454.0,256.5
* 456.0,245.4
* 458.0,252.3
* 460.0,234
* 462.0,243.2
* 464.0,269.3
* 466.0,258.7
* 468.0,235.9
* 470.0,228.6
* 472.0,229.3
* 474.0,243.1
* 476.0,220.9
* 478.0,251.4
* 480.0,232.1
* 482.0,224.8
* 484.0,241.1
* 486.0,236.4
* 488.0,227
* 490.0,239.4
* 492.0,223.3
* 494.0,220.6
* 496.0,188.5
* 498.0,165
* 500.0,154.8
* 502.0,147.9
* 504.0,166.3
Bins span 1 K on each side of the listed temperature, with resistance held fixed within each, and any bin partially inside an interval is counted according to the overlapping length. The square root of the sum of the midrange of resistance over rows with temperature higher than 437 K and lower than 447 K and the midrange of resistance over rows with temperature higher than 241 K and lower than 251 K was 22.0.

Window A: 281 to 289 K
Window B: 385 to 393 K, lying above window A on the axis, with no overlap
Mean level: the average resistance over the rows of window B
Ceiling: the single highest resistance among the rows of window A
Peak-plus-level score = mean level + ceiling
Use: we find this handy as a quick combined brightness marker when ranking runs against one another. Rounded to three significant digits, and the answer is 501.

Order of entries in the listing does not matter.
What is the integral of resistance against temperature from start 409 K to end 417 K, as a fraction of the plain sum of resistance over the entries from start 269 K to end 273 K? 4.01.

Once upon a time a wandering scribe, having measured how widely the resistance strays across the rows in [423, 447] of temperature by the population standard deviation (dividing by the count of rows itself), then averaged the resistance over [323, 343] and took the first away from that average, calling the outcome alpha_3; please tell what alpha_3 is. 232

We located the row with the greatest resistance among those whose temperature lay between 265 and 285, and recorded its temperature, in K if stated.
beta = 268.0 K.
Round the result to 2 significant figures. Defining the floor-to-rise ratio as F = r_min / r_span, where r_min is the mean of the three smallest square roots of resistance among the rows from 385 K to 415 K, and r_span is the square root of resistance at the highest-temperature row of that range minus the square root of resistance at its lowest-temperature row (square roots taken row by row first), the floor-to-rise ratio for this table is -77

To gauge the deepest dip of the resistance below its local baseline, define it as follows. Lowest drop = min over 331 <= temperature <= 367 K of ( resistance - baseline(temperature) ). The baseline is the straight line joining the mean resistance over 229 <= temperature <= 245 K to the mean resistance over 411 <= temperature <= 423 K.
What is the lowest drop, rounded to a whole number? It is -23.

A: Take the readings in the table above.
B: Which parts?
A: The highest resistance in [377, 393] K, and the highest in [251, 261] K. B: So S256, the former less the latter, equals 28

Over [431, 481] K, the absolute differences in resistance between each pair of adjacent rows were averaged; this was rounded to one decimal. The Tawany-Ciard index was 13.2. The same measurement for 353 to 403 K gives 10.9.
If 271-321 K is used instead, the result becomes 15.0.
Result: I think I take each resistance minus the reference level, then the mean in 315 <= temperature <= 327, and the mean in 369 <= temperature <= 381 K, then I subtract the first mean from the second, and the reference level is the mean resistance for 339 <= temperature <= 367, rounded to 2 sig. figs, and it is 26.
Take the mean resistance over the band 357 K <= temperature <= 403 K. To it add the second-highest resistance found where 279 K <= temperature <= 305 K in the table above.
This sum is 483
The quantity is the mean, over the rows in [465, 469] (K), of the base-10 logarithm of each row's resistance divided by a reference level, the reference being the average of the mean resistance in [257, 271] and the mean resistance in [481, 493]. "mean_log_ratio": 0.021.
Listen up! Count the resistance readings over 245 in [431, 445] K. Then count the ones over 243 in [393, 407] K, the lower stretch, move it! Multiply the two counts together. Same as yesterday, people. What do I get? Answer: 15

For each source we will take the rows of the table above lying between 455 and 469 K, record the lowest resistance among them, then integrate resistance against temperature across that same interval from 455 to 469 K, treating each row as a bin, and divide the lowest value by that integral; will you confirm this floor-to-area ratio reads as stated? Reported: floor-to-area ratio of 0.067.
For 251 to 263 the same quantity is 0.078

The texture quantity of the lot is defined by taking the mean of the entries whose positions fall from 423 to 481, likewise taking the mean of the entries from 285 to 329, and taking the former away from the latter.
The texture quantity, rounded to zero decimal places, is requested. -41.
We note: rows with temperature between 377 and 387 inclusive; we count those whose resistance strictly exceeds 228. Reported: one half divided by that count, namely 0.10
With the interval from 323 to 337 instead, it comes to 0.07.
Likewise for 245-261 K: 0.07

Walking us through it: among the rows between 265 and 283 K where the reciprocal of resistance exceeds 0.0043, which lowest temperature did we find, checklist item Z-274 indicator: 266.0 K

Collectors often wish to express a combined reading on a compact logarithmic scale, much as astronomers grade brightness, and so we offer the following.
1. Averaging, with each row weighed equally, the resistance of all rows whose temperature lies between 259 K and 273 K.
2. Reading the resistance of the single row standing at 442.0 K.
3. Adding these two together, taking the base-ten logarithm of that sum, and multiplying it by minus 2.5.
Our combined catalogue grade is -6.69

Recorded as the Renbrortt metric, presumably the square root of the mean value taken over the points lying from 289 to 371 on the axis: 14.8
